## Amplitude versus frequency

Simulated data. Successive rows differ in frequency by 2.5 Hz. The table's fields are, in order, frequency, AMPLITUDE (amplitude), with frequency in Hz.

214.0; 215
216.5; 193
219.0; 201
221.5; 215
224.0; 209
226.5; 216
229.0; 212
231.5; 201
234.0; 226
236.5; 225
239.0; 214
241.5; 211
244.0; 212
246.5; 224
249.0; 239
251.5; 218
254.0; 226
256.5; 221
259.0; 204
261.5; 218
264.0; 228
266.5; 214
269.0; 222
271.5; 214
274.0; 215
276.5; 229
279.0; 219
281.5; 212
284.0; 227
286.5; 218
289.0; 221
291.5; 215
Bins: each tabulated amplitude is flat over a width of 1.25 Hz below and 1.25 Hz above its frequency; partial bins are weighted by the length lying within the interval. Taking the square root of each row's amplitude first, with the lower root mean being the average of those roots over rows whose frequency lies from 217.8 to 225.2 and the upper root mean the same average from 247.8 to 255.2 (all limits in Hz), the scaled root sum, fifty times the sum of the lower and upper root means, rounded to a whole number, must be 1476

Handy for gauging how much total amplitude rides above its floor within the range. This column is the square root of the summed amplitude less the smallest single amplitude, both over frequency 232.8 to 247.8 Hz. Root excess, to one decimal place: 33.2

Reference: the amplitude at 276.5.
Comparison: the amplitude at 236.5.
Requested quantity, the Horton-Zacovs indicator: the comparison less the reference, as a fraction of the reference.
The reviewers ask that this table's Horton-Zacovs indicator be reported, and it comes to -0.017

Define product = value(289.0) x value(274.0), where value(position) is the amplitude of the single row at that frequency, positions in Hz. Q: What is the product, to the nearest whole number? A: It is 47515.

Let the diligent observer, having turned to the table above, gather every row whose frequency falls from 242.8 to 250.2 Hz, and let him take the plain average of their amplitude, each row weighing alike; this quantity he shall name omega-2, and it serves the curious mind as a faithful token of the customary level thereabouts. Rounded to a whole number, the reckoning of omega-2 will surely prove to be 225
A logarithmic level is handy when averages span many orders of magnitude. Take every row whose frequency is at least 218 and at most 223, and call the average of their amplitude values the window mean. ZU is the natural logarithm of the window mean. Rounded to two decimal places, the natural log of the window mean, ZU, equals 5.34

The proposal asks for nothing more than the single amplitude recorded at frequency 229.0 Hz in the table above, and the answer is 212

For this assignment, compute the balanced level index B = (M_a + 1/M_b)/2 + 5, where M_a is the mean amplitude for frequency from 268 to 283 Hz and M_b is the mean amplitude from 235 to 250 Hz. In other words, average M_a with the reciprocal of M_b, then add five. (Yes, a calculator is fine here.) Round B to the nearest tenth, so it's 114.3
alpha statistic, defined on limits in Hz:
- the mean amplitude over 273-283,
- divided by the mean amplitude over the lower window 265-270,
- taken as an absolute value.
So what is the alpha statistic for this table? 1.003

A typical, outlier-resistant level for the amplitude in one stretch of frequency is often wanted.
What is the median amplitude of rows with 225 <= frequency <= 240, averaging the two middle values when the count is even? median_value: 215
